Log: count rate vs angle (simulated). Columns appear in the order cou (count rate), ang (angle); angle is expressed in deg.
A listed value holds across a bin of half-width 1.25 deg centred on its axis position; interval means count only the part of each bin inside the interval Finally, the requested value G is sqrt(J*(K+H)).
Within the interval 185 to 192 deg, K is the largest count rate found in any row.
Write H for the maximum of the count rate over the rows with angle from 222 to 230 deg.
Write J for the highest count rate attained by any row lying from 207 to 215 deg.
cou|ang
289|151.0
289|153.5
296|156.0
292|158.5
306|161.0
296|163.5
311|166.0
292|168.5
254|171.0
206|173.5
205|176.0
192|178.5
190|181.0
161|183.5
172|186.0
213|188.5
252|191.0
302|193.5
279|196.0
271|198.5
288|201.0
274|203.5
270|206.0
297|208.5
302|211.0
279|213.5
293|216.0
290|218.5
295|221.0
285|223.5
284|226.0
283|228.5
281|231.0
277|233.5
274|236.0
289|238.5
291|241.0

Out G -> 403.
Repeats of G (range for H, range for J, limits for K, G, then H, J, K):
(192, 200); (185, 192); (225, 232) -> 384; 302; 252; 284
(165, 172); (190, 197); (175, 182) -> 395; 311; 302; 205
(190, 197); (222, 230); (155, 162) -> 416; 302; 285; 306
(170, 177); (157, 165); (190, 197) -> 412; 254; 306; 302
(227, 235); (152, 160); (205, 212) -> 416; 283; 296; 302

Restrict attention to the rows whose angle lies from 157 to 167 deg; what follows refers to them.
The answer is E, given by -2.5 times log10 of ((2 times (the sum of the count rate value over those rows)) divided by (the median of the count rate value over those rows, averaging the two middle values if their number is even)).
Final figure -2.26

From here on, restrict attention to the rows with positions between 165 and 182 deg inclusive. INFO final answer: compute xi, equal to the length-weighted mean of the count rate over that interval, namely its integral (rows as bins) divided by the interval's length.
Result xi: 235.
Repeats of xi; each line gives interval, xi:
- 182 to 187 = 167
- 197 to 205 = 277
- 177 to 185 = 181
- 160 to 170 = 300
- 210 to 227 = 290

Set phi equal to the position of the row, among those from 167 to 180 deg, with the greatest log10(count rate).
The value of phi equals 168.5 deg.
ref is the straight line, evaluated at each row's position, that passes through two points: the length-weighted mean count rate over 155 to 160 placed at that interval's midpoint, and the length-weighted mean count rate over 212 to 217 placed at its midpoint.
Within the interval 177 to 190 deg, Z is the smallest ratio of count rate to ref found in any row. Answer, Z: 0.55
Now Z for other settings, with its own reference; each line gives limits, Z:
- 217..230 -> 0.99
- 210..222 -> 0.97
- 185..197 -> 0.59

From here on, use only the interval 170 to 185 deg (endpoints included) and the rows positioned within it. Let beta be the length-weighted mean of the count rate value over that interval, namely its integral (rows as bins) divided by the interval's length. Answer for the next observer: 200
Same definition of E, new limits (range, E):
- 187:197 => -2.24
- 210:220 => -2.26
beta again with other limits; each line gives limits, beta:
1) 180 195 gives 216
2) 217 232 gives 287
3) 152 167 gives 298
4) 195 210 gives 280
